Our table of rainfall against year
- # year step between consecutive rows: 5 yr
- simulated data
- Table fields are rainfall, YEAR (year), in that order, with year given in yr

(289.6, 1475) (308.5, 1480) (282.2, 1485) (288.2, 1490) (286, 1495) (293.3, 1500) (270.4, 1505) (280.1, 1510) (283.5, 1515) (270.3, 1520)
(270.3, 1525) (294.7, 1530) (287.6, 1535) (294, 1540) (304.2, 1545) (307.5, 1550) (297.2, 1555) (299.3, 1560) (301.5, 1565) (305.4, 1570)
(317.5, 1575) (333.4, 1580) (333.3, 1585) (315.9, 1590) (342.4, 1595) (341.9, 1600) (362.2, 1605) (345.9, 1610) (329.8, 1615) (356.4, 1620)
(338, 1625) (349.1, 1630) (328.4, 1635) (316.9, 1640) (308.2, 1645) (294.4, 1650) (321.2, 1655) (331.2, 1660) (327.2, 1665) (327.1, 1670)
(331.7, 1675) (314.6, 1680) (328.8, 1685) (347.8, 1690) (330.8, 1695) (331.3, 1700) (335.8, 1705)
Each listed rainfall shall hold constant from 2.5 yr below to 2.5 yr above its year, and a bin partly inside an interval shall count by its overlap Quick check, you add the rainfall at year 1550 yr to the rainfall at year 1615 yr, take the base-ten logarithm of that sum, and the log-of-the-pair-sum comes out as 2.80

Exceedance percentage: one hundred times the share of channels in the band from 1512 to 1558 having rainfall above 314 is 0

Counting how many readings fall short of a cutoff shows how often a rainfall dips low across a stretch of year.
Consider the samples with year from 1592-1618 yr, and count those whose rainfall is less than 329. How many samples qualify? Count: 0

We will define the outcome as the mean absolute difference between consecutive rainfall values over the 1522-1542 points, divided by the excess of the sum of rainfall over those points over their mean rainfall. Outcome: 0.015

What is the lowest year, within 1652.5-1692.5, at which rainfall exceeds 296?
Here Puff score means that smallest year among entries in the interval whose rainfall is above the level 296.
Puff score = 1655 yr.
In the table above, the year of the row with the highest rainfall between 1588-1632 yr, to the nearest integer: 1605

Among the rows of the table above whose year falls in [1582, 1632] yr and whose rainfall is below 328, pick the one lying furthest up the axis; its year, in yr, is 1590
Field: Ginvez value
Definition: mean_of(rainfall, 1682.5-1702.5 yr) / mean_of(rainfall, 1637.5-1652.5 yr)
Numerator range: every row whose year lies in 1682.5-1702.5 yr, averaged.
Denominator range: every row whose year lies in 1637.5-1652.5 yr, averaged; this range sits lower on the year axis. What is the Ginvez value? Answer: 1.09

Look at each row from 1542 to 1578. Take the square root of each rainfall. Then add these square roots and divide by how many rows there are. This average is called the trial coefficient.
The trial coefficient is 17.5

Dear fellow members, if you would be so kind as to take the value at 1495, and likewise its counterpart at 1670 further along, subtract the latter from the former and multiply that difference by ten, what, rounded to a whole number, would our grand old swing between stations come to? -411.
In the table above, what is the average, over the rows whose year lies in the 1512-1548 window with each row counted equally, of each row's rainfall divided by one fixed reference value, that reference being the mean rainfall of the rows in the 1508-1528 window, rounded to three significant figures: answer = 1.04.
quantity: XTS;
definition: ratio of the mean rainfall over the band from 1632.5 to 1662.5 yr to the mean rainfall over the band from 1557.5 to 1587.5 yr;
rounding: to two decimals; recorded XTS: 1.01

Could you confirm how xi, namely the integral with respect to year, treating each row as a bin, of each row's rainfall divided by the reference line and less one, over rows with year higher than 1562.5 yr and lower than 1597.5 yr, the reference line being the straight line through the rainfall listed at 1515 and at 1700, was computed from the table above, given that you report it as 2.4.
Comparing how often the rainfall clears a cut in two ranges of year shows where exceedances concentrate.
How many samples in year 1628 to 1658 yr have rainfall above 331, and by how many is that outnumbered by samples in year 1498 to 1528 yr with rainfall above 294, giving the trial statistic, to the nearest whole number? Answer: -1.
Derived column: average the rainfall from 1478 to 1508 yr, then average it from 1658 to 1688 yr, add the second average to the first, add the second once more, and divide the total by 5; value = 188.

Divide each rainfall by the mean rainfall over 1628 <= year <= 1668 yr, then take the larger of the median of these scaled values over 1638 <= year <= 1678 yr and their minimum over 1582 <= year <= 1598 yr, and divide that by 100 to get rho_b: 0.0101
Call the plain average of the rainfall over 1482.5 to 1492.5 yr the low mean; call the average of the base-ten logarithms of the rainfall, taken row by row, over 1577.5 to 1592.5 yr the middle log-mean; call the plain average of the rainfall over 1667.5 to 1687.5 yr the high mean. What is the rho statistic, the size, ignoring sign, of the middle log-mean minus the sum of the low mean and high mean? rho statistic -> 608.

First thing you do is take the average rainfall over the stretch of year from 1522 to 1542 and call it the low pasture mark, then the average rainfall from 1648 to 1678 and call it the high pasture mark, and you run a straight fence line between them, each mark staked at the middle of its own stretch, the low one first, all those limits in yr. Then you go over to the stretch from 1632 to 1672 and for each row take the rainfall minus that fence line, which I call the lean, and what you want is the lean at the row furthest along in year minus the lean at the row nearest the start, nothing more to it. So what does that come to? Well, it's -11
